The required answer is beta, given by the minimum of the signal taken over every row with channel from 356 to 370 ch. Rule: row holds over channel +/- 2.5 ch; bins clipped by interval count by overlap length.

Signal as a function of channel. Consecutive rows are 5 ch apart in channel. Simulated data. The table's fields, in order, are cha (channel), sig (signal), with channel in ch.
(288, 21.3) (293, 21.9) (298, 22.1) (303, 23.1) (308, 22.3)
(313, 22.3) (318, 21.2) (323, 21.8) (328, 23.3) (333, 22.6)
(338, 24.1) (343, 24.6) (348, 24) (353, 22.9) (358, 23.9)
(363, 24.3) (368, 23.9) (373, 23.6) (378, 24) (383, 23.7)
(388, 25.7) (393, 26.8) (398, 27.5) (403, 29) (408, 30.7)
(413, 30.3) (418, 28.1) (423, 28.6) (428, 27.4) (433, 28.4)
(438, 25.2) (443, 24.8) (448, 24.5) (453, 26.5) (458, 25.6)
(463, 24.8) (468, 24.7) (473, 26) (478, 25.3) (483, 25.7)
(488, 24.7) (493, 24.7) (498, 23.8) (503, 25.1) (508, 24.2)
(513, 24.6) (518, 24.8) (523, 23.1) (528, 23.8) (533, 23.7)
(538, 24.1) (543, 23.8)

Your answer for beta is 23.9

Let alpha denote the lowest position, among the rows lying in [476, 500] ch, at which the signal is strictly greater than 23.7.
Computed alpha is 478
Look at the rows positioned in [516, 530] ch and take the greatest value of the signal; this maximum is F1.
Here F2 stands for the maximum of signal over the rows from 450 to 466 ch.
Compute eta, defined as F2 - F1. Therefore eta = 2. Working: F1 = 24.8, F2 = 26.5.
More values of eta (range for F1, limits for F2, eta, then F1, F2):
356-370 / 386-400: 3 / 24.3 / 27.5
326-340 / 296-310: -1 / 24.1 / 23.1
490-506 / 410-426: 5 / 25.1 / 30.3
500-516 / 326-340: -1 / 25.1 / 24.1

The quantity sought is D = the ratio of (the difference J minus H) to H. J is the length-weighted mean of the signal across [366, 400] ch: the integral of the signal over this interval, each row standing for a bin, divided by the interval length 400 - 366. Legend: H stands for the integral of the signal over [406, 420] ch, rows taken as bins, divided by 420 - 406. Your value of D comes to -0.16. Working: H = 29.7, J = 25.0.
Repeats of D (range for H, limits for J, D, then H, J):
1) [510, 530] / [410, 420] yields 0.22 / 24.1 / 29.3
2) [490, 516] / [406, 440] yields 0.16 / 24.5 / 28.4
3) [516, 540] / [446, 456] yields 0.07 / 23.9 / 25.6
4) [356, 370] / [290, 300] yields -0.09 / 24.0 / 22.0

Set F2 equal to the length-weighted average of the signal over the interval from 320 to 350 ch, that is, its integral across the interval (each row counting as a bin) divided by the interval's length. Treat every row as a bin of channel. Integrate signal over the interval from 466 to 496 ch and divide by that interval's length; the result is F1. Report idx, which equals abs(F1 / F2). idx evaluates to 1.08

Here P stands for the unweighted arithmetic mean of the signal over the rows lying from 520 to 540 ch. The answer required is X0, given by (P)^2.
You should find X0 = 561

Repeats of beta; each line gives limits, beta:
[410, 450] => 24.5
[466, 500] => 23.8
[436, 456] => 24.5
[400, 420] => 28.1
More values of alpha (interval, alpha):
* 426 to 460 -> 428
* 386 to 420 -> 388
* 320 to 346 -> 338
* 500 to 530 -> 503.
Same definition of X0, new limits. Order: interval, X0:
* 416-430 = 786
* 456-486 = 643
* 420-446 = 723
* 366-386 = 566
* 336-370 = 574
